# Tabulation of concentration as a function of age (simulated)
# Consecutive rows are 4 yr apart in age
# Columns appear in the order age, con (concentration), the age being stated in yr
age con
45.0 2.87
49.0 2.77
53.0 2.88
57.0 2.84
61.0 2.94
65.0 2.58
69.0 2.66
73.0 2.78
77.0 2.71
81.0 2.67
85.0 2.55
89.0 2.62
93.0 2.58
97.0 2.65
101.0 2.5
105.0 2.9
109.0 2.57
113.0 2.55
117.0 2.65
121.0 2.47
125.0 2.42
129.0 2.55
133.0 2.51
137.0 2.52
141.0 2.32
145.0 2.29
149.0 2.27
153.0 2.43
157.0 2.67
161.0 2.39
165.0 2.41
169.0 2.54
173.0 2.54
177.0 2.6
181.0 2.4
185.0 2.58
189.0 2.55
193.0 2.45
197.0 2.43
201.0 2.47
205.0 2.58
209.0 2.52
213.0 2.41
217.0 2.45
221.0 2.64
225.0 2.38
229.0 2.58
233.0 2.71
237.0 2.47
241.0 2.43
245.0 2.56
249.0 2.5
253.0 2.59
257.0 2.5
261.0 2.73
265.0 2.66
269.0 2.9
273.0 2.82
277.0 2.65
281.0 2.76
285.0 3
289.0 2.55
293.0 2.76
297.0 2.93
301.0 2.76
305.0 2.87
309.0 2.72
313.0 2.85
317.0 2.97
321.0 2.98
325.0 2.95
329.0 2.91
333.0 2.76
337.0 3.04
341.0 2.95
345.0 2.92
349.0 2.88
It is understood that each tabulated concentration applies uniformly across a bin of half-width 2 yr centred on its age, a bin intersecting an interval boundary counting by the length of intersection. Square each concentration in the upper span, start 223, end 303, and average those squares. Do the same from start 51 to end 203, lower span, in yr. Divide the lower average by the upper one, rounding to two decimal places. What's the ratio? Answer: 0.93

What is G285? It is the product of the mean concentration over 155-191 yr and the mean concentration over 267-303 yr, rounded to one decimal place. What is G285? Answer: 7.0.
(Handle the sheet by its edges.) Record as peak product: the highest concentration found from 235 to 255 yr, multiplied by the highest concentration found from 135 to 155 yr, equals 6.53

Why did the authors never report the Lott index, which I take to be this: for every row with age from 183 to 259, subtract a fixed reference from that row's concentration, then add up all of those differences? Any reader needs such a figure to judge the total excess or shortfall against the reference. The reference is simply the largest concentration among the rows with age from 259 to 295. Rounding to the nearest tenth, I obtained -9.2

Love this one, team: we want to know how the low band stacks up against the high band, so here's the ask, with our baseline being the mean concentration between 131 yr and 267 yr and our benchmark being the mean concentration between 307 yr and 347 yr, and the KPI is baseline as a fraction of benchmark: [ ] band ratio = 0.86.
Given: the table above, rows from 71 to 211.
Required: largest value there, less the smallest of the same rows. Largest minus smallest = 0.63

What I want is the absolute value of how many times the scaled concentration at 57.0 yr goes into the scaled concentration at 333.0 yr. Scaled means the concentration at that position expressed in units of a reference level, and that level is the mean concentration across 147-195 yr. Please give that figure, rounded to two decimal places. 0.97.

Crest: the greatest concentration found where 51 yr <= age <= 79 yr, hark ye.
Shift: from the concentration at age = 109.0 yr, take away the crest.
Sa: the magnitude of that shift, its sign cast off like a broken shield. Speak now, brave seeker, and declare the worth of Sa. 0.37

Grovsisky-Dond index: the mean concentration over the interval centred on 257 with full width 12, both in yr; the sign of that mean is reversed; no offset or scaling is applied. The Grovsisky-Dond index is -2.61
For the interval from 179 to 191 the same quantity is -2.51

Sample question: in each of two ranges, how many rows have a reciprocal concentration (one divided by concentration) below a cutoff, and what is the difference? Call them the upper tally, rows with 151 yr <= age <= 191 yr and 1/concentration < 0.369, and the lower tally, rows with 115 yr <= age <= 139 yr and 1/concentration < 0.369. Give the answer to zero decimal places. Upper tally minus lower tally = 0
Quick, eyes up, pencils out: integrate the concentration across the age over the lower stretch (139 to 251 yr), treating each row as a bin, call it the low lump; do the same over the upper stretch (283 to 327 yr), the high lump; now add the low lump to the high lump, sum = 404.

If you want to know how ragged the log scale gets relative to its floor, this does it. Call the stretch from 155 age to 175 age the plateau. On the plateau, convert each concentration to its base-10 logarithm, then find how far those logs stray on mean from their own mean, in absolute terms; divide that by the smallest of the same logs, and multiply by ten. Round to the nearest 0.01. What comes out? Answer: 0.40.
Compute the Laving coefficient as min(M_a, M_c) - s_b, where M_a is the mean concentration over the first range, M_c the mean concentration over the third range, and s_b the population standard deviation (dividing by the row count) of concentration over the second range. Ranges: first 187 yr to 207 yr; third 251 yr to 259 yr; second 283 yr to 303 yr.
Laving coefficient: 2.34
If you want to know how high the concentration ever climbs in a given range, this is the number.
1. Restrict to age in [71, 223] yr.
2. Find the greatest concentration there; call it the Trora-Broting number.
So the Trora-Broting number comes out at 2.9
